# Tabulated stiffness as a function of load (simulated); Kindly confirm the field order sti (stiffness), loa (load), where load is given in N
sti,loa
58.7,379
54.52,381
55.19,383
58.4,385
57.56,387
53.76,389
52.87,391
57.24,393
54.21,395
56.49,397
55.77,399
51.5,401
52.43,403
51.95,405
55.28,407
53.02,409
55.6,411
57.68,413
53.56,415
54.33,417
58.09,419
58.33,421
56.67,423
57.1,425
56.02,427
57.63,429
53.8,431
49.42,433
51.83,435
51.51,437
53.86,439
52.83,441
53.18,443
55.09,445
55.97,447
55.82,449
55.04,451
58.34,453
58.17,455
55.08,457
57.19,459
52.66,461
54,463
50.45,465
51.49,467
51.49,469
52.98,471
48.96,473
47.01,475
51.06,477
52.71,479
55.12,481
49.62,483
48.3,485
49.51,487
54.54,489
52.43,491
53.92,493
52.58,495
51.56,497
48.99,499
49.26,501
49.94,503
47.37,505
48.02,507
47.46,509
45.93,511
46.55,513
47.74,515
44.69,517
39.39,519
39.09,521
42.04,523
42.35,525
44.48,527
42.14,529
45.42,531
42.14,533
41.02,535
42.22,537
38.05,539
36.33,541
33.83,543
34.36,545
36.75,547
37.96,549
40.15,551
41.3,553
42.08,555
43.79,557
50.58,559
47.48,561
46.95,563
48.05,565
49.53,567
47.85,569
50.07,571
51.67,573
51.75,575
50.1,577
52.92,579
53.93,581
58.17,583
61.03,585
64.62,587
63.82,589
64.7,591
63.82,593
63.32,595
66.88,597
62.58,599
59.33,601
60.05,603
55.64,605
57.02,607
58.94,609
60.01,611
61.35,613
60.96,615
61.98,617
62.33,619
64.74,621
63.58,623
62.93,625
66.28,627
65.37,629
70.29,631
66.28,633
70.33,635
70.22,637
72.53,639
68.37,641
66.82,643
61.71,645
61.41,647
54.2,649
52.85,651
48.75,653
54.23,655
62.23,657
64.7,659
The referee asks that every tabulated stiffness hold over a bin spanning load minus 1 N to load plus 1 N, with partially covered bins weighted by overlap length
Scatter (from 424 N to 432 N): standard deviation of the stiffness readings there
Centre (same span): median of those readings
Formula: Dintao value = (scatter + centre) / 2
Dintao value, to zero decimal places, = 29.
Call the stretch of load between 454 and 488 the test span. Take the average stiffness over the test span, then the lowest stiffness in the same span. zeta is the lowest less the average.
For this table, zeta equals -5.1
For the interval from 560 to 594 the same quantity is -7.5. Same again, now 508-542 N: -6.4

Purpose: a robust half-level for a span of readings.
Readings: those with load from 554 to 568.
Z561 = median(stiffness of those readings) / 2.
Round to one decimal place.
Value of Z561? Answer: 23.7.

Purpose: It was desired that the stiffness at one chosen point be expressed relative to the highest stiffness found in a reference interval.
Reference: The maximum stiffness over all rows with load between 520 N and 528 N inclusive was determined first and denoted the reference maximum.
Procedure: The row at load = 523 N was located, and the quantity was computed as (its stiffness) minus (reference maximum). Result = -2.4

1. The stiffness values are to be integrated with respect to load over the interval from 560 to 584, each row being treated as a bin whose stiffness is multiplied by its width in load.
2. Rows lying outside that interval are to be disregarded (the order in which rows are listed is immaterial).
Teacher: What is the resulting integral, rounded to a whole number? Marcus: 1217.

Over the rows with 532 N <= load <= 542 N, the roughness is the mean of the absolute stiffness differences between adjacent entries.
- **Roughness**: 2.1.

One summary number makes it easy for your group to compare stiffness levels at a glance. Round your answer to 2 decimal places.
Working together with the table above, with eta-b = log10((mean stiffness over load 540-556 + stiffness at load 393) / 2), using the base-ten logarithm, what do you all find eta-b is 1.68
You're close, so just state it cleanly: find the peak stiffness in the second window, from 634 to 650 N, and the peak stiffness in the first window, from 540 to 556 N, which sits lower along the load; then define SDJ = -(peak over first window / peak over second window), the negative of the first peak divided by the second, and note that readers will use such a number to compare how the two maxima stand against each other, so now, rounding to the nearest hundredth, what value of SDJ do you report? -0.58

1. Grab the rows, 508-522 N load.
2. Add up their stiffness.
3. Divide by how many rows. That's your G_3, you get 44.4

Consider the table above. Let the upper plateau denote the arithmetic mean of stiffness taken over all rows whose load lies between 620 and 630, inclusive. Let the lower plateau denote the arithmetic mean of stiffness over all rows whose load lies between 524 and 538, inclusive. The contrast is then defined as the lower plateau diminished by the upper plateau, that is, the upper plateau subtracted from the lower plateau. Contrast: -22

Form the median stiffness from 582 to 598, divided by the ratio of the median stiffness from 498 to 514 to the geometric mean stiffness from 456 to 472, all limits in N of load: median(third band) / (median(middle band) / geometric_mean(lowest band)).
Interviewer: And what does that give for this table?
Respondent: 71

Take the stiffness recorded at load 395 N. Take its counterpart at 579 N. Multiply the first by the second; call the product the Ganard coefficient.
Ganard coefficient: 2869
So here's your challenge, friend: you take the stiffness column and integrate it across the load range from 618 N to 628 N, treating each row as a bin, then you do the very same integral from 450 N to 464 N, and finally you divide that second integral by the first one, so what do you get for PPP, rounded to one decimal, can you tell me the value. 1.2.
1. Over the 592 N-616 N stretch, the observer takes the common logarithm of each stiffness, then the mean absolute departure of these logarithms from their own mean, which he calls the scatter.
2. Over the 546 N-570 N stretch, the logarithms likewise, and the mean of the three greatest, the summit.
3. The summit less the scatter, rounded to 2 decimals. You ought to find 1.68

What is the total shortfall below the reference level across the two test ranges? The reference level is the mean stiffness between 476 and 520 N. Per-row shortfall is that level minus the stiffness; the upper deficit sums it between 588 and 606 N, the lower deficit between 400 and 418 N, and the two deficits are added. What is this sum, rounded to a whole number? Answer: -156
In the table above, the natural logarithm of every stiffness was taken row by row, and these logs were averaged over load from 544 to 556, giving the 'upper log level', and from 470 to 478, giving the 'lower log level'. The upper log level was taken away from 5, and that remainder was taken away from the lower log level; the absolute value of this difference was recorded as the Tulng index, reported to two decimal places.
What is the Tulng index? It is 2.57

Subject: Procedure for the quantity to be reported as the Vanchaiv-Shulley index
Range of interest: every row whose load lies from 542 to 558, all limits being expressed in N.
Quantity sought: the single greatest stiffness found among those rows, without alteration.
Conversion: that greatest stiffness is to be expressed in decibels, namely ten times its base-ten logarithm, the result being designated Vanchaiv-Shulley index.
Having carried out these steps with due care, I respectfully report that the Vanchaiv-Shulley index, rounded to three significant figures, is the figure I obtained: 16.4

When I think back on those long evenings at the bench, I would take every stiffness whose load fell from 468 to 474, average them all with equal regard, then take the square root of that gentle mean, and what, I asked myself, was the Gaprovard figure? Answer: 7.15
